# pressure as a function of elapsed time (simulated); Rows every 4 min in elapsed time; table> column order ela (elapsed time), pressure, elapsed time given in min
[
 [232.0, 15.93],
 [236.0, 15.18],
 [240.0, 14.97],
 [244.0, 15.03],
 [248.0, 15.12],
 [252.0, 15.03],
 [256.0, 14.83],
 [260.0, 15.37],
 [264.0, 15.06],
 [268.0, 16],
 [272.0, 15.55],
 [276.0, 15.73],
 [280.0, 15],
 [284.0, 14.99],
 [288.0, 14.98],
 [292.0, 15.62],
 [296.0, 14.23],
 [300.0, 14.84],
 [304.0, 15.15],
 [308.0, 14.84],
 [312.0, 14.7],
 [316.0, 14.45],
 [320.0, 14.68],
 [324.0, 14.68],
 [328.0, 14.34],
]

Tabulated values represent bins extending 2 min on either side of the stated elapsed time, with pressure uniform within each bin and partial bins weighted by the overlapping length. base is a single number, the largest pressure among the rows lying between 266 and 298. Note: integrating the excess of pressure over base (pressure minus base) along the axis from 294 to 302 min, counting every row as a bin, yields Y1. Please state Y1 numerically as -11.7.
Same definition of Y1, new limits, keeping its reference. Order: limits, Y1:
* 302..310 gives -8.0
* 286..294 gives -5.6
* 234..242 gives -7.4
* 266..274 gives -1.8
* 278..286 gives -8.0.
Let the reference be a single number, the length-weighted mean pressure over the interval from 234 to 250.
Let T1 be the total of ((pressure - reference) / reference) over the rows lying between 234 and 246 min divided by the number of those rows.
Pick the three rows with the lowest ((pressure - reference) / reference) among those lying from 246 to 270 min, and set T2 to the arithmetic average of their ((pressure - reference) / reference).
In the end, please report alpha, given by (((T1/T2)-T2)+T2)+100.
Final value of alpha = 100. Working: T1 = -0.001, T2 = -0.01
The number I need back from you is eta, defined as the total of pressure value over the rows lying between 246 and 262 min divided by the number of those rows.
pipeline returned 15.1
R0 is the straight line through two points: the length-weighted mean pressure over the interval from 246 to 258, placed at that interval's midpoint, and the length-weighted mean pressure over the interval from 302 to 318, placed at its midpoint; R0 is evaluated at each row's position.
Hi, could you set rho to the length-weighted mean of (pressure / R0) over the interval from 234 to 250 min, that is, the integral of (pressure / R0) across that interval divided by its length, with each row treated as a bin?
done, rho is 1.00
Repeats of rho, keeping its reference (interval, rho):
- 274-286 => 1.02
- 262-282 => 1.04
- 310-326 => 0.99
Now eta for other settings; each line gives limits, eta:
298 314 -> 14.9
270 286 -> 15.3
